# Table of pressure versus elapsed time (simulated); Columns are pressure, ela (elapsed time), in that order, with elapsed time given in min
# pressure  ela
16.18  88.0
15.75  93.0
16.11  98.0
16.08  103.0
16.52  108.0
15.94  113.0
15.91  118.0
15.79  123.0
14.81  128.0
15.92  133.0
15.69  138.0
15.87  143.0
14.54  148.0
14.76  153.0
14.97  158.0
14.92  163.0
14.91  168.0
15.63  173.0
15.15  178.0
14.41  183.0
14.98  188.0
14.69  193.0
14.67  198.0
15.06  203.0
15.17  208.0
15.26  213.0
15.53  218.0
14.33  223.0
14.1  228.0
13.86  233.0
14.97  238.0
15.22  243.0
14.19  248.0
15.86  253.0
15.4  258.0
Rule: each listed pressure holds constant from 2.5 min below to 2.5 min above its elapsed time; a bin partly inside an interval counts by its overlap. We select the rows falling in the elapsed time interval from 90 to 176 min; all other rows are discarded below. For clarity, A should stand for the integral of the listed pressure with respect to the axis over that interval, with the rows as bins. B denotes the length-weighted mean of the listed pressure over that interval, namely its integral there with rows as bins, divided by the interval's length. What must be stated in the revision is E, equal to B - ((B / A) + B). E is -0.012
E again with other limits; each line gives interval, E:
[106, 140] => -0.029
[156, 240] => -0.012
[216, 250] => -0.029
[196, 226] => -0.033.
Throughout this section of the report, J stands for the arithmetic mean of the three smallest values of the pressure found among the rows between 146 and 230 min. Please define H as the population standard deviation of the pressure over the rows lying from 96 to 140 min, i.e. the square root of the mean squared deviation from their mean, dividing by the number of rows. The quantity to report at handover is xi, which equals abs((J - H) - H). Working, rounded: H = 0.434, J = 14.28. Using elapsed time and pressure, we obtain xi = 13.4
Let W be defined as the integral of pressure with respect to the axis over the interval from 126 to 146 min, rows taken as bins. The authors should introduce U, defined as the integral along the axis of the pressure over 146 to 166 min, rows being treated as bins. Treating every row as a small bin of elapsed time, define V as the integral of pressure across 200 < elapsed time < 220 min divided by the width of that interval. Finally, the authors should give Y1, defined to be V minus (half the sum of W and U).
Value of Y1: -288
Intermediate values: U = 296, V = 15.2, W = 311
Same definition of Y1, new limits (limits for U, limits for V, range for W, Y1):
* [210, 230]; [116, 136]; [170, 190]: -283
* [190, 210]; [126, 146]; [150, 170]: -282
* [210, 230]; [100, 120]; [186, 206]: -281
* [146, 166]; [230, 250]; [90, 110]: -295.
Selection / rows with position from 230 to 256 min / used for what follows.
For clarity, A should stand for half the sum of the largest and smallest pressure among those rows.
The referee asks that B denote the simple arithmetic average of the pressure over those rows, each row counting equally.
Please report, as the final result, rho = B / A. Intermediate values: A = 14.9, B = 14.8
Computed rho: 1.00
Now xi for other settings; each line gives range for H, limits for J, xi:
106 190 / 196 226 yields 13.5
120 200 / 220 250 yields 13.1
